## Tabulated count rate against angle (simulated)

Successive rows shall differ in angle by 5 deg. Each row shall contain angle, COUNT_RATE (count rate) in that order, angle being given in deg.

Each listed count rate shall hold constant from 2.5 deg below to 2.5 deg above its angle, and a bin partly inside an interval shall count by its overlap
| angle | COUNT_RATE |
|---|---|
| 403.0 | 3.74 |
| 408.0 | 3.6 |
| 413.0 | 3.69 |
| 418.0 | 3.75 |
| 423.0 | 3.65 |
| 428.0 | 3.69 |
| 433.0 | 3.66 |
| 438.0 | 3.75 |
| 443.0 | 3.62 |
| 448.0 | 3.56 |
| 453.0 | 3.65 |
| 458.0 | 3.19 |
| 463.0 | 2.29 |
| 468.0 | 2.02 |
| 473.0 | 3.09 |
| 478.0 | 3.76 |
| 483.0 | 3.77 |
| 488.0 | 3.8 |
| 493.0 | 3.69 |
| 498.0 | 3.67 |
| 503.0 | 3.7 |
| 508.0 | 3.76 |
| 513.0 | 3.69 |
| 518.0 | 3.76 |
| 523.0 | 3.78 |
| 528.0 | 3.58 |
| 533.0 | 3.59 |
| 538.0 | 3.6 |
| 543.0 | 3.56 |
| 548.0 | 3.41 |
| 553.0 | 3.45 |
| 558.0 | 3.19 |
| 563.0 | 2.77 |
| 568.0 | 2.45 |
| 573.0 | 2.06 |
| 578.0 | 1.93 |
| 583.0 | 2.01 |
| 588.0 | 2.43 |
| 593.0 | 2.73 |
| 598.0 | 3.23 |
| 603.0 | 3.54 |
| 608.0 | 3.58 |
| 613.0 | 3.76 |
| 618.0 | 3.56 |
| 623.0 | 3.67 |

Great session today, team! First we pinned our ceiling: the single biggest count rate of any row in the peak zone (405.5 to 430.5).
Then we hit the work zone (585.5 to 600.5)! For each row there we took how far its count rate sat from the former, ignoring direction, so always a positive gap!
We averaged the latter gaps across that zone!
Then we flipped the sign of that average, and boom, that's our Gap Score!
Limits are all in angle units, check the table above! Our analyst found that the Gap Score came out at -1.0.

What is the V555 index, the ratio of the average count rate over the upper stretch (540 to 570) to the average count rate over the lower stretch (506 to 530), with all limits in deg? 0.85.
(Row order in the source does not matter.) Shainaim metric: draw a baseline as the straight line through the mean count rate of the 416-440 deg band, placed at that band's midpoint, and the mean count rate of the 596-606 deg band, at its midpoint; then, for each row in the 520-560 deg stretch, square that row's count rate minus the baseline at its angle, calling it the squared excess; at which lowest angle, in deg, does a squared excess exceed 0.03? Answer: 523.0 deg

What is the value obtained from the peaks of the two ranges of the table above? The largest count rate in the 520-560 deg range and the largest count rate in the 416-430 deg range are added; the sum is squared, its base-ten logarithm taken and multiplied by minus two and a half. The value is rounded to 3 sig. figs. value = -4.38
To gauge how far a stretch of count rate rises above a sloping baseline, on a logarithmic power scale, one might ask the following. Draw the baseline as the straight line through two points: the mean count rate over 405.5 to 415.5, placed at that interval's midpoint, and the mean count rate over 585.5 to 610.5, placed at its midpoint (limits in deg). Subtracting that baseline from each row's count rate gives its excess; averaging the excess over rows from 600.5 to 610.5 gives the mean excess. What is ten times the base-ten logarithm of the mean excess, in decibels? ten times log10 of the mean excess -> -3.2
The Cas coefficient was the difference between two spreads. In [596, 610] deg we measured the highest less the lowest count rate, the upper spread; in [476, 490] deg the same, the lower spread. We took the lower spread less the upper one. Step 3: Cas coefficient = -0.3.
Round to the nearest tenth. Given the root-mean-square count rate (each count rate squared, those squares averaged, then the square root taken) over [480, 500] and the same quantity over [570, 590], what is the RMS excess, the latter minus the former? -1.6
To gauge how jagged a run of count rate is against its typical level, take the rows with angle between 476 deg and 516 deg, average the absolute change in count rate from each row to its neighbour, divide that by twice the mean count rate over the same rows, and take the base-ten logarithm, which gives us -2.20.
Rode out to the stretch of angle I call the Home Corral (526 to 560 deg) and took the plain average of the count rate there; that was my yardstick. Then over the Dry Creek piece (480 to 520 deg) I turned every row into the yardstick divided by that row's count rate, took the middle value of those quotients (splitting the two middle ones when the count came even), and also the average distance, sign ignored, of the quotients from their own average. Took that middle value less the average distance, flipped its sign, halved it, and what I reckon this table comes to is -0.462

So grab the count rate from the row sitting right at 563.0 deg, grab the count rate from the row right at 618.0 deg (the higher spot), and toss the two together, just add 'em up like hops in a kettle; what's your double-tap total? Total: 6.33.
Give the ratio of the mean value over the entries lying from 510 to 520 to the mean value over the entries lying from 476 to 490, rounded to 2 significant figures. 0.99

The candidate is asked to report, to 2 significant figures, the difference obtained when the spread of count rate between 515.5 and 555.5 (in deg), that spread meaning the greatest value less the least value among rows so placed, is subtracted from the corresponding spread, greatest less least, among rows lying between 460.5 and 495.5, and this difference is 1.4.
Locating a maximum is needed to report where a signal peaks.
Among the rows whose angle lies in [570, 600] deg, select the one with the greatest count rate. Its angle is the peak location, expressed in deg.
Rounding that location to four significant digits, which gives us 598.0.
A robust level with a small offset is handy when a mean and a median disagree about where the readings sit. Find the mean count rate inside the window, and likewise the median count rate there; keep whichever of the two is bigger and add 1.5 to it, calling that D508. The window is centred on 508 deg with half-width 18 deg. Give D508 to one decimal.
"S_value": 5.2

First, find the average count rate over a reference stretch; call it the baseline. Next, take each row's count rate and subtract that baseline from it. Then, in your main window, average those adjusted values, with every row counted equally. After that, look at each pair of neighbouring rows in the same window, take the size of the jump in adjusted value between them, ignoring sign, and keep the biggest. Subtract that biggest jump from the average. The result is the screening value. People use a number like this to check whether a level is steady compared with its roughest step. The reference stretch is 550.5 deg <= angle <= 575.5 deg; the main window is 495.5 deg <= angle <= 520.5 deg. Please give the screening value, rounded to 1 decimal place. 0.9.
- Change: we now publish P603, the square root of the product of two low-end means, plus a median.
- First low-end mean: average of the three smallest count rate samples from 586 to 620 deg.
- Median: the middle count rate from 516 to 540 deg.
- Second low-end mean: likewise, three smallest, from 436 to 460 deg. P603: 6.7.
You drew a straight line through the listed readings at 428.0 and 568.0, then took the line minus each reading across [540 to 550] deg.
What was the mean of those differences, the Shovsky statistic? -0.8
